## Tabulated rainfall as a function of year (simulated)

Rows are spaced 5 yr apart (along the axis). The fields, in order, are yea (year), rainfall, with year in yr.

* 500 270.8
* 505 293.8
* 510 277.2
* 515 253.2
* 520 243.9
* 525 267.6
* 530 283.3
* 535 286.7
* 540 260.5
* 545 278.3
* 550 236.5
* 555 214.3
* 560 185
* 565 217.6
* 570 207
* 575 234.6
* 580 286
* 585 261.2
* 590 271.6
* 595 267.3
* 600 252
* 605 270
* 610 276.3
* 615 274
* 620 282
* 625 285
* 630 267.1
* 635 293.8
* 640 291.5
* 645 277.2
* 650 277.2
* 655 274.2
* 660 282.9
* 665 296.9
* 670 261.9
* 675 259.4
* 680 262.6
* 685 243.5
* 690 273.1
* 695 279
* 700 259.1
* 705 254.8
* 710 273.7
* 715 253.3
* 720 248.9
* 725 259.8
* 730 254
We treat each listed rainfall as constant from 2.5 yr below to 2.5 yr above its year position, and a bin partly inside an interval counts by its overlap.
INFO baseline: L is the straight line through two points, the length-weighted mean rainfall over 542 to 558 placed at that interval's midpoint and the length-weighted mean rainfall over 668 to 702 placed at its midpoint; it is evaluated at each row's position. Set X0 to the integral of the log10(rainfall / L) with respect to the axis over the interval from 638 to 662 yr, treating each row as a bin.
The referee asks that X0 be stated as 0.89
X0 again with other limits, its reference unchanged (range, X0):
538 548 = 0.47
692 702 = 0.08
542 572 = -1.16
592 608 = 0.38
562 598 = 0.03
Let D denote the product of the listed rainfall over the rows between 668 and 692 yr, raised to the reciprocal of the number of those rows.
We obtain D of 260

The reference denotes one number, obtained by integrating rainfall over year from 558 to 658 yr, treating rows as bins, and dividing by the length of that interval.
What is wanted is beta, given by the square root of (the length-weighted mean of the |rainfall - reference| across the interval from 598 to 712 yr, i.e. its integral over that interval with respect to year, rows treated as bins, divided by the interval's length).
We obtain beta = 3.7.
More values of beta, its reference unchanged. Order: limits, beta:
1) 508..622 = 4.6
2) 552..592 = 6.0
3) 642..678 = 3.7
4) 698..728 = 2.9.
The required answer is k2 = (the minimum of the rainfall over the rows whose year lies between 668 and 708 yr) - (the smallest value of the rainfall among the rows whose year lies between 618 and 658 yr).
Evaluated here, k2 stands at -24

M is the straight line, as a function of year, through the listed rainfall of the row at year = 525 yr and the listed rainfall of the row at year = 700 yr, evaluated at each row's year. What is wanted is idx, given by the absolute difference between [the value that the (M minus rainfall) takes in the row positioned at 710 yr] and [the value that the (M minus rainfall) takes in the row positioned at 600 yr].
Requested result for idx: 27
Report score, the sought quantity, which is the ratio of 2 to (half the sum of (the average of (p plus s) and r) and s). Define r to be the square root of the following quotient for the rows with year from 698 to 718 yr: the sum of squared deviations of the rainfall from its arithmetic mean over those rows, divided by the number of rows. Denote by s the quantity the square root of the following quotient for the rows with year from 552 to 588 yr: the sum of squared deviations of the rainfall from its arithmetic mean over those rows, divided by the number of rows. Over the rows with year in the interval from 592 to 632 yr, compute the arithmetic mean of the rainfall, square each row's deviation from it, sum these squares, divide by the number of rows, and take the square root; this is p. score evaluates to 0.07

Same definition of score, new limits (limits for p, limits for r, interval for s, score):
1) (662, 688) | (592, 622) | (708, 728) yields 0.15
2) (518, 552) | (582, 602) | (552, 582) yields 0.07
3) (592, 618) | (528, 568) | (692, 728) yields 0.11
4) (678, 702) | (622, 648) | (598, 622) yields 0.15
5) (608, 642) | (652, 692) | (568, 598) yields 0.08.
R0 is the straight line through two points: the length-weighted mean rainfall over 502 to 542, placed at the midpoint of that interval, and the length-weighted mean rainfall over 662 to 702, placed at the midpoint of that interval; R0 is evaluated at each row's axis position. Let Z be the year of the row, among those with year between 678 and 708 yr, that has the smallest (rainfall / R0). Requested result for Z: 685 yr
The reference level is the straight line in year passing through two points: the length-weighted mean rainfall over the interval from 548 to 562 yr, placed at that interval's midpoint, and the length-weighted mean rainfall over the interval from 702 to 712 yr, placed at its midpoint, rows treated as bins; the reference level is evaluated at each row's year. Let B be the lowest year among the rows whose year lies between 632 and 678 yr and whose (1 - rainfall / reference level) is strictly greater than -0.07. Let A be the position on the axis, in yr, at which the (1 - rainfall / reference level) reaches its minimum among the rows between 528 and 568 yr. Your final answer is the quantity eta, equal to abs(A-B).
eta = 135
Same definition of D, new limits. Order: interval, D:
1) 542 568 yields 224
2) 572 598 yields 264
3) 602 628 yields 277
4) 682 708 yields 262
